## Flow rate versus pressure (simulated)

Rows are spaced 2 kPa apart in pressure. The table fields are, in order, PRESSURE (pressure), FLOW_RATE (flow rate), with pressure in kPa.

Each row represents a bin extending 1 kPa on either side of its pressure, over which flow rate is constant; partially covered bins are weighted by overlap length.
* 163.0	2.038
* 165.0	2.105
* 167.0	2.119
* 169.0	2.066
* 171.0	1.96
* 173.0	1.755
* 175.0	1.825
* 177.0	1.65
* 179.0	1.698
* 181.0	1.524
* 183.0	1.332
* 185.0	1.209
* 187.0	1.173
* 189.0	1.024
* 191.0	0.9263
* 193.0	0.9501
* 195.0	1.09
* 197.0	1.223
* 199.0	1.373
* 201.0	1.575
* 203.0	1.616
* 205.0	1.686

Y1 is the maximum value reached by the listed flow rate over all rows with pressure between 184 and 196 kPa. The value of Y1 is 1.209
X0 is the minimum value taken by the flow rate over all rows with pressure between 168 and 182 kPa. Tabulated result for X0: 1.524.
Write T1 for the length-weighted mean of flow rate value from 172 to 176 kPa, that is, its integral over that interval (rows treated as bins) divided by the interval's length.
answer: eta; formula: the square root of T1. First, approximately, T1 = 1.8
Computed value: 1.34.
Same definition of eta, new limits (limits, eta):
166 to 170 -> 1.45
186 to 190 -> 1.05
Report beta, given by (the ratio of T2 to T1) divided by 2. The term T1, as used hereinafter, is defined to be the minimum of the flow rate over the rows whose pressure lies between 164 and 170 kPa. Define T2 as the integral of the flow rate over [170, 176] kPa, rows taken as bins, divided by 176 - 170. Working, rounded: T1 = 2.066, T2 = 1.8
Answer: 0.4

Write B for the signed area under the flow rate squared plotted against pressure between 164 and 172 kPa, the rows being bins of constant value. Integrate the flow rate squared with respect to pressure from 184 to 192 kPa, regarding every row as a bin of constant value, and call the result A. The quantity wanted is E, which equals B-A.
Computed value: 25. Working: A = 9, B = 34.1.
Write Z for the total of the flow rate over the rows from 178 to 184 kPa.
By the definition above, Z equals 4.6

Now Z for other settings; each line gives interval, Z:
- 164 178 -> 13.5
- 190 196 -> 3.0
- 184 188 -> 2.4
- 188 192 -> 2.0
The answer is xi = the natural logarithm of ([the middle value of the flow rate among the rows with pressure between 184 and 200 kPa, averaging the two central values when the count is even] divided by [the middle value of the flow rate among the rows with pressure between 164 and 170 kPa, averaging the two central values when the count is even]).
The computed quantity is -0.6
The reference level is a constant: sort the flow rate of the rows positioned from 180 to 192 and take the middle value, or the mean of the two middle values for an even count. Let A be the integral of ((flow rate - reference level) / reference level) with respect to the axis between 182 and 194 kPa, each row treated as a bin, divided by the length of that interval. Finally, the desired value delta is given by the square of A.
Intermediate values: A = -0.1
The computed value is 0.01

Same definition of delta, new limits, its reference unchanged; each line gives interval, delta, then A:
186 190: 0.01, -0.1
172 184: 0.14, 0.4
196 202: 0.03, 0.2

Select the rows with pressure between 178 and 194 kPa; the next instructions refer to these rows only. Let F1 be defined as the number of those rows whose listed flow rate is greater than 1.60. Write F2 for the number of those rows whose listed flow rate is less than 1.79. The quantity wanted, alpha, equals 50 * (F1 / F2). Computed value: 6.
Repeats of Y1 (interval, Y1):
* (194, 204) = 1.616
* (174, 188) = 1.825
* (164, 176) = 2.119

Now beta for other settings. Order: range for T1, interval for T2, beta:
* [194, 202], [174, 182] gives 0.8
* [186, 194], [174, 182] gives 0.9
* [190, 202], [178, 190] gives 0.7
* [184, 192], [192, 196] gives 0.6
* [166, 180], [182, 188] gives 0.4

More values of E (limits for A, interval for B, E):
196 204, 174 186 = 12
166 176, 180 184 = -30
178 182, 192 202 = 5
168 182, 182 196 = -28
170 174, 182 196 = 3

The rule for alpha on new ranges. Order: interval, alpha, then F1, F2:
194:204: 10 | 1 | 5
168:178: 125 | 5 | 2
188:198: 0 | 0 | 5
